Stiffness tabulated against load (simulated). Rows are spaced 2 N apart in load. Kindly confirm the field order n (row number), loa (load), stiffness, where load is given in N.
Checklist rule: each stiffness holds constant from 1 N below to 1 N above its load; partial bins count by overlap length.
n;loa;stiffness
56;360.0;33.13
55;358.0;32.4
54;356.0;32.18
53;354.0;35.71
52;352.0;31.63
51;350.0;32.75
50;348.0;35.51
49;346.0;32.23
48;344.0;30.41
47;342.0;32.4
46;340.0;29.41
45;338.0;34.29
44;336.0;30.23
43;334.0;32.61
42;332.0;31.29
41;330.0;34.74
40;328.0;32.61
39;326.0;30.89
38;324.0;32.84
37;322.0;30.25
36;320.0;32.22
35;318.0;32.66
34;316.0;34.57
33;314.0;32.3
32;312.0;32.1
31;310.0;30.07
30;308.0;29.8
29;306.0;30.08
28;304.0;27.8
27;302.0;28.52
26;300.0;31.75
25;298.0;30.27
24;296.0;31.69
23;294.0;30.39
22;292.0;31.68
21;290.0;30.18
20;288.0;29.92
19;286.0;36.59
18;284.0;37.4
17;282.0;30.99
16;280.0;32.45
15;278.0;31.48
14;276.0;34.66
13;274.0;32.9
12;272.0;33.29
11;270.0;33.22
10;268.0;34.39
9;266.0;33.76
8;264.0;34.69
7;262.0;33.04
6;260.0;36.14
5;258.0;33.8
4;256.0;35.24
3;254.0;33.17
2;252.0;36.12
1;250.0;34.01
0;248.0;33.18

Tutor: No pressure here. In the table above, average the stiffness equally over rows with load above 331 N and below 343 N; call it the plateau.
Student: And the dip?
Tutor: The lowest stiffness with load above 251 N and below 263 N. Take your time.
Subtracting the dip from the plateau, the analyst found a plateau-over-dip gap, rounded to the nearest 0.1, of -1.3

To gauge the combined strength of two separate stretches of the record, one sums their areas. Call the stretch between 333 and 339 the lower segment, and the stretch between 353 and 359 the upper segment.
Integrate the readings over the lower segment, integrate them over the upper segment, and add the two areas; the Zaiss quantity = 395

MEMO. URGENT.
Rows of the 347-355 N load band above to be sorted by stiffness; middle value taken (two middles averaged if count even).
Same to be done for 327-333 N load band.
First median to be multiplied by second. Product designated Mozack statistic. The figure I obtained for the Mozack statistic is 1113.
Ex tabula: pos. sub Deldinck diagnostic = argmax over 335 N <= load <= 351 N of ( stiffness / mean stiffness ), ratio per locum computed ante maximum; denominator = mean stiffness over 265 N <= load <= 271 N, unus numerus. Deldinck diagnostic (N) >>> 348.0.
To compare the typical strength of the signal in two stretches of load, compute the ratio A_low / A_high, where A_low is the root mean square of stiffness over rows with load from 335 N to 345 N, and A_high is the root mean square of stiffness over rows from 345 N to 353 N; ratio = 0.950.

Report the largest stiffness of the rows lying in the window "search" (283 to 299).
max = 37.4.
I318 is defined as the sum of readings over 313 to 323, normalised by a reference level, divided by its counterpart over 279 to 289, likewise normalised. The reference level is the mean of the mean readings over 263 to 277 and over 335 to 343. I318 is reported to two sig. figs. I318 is 0.97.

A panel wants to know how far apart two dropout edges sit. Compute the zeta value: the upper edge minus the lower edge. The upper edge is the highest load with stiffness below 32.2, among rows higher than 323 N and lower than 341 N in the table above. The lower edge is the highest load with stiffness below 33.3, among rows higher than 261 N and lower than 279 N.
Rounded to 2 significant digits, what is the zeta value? 62 N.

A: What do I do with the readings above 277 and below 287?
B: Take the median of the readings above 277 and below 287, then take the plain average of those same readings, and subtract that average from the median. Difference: -1.3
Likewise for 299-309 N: 0.2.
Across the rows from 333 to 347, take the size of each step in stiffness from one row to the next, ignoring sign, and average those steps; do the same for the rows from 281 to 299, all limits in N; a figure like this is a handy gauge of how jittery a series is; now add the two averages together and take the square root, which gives 2.34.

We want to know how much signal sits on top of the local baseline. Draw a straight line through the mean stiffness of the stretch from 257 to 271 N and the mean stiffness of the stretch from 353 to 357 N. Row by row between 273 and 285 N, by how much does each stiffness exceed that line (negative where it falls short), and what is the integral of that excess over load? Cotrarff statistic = -10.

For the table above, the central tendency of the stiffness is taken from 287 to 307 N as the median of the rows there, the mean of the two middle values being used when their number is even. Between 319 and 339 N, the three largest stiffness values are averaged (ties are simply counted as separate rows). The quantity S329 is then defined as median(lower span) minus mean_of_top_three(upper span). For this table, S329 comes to -3.7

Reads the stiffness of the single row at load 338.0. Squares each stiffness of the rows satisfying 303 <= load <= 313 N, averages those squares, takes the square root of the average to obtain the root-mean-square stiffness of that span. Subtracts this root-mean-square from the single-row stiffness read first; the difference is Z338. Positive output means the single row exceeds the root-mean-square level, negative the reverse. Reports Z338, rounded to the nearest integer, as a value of 4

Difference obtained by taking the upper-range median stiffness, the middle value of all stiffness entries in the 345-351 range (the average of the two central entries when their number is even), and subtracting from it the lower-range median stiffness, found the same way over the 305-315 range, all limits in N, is 3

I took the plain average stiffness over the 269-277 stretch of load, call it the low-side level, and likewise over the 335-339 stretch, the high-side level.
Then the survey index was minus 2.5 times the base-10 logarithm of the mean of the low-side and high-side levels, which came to -3.793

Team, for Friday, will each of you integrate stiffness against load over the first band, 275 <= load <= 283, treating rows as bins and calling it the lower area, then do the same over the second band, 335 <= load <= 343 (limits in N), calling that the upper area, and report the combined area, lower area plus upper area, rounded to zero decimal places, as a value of 512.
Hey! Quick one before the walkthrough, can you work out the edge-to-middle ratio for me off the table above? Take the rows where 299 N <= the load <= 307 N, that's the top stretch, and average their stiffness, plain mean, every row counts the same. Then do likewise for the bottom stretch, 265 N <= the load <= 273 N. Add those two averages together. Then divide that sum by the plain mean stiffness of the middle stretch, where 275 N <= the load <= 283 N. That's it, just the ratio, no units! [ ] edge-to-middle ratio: 1.95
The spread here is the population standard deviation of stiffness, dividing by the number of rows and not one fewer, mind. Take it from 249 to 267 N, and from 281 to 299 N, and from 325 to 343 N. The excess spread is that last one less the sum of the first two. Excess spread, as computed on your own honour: -2.1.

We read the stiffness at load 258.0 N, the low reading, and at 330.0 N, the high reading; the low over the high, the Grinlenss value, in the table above 0.97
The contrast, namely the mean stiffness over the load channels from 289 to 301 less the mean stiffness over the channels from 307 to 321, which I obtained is -1.0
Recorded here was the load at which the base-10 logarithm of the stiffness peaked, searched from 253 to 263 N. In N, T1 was 260.0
